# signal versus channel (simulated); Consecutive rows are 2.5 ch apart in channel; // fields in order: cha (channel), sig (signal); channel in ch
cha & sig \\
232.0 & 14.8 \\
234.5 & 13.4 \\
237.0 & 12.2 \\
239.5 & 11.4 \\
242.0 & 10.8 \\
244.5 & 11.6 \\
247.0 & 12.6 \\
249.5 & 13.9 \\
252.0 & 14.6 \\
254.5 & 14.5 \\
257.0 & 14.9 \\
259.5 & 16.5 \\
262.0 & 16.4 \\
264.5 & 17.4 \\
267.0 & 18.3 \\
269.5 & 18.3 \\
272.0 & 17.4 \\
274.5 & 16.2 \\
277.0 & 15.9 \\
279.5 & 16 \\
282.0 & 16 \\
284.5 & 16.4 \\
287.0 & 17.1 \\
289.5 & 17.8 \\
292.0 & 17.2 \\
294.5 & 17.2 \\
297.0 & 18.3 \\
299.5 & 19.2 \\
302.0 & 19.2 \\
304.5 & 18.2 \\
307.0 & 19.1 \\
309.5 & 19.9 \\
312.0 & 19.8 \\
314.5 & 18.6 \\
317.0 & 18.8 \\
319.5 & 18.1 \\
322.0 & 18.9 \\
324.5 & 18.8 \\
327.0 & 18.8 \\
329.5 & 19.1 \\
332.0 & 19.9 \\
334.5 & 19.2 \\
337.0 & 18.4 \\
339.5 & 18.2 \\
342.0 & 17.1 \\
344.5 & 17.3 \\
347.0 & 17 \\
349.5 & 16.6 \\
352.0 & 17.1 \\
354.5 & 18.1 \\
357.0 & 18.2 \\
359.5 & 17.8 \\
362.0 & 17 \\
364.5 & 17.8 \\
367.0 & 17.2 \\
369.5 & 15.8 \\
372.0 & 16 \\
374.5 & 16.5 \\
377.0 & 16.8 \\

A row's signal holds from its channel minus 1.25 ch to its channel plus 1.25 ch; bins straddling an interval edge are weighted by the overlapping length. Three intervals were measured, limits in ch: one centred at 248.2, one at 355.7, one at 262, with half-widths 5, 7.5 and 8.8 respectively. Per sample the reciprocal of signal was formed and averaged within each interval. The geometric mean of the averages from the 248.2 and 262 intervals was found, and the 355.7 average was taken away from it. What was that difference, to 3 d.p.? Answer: 0.011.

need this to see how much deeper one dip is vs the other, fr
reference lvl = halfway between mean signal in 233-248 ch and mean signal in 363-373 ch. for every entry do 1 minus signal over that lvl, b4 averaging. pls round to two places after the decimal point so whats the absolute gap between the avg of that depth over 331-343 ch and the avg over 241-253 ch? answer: 0.41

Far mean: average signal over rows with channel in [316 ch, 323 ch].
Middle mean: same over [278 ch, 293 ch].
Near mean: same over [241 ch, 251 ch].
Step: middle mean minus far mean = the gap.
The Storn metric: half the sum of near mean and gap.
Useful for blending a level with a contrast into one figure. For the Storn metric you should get 5.2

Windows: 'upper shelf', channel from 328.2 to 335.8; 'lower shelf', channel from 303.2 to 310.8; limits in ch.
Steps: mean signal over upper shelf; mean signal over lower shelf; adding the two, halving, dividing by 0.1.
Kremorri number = 192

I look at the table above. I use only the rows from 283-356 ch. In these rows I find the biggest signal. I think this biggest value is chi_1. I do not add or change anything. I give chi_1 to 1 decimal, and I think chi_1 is 19.9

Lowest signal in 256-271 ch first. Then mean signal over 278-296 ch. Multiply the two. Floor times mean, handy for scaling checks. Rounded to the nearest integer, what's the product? 251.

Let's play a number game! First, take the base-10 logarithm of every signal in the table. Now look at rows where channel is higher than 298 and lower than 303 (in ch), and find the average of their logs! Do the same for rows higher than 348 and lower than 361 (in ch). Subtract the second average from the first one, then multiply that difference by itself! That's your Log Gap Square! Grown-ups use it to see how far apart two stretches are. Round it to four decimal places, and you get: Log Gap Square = 0.0015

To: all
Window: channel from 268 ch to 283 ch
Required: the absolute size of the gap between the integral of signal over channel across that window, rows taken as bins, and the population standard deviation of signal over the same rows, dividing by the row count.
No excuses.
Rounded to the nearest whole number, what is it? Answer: 249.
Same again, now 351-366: 265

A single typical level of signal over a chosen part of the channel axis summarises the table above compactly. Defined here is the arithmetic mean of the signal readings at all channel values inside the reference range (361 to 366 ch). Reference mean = 17.4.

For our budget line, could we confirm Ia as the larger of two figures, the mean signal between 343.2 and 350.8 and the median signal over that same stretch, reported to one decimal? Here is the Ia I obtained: 17.0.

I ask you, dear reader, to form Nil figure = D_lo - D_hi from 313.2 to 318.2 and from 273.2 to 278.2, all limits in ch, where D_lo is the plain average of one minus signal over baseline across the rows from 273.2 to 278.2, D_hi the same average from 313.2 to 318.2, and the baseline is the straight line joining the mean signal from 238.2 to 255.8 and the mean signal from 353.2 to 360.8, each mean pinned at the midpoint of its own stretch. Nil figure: 0.03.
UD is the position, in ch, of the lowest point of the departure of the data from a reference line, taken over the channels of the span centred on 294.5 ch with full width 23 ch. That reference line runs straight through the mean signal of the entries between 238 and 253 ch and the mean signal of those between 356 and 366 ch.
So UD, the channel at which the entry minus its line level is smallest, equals 284.5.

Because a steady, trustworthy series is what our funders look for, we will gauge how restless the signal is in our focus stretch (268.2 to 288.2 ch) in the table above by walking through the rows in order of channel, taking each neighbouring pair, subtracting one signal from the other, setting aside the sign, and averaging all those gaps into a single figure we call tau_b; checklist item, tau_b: 0.51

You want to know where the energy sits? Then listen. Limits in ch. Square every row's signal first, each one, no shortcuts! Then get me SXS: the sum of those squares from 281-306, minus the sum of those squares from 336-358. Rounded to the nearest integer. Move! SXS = 352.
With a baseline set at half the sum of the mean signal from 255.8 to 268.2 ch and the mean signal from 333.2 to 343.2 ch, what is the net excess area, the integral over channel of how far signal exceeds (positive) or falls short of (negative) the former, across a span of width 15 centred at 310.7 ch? 24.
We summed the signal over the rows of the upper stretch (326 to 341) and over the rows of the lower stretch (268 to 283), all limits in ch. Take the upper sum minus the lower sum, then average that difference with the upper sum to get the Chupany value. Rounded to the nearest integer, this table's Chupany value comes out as 64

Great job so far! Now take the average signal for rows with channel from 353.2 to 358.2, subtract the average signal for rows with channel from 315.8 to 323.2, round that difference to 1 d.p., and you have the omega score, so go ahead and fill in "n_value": -0.5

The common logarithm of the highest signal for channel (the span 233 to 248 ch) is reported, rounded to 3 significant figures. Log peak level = 1.13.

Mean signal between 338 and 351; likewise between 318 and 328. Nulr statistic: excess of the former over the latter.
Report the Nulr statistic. -1.4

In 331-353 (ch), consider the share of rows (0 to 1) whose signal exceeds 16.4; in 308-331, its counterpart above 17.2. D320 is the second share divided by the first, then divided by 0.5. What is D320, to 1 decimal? 2.0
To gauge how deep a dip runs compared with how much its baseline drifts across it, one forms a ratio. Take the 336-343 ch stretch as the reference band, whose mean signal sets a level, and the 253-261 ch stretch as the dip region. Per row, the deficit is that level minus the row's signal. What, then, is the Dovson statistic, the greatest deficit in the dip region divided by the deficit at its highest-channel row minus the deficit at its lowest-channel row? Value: -1.7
